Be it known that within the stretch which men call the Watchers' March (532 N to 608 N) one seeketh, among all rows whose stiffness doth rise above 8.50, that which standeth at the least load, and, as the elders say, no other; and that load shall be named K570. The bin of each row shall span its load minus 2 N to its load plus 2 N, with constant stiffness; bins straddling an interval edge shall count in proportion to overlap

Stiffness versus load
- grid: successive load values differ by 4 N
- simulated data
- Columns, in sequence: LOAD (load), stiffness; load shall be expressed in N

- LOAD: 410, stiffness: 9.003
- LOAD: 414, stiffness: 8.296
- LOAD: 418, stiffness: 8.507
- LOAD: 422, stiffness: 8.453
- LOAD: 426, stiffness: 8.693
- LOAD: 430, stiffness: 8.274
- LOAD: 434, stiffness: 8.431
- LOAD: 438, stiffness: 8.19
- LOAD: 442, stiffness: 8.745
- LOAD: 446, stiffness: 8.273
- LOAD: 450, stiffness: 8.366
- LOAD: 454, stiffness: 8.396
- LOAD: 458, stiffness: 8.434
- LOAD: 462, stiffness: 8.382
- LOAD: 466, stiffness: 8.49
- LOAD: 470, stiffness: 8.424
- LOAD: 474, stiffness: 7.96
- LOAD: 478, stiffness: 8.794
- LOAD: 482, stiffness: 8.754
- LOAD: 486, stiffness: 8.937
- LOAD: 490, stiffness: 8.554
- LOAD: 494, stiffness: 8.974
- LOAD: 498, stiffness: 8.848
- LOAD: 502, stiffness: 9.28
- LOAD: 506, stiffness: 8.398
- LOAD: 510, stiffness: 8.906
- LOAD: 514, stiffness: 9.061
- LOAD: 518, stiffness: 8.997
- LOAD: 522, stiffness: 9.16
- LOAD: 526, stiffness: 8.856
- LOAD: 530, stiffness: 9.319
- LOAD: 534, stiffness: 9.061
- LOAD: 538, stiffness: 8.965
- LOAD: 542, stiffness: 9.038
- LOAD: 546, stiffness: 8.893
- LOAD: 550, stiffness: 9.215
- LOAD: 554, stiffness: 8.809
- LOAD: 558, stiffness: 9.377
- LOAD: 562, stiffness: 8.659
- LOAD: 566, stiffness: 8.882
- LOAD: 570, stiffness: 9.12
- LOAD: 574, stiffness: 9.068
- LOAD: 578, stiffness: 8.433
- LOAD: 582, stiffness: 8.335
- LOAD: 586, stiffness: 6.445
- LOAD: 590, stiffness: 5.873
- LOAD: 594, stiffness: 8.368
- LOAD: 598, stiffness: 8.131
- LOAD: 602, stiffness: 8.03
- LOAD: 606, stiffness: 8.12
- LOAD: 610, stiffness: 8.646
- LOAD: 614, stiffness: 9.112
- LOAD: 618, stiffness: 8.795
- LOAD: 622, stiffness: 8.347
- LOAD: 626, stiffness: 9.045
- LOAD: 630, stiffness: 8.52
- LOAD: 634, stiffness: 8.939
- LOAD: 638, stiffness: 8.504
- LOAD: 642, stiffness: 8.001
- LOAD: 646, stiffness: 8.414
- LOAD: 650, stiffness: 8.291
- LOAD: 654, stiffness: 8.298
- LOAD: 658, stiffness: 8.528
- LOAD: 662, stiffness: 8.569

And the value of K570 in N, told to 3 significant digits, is 534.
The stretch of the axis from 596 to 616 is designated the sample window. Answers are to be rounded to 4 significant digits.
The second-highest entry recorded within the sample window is 8.646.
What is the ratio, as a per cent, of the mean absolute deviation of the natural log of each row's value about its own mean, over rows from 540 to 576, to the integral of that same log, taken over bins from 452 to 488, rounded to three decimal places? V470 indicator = 0.025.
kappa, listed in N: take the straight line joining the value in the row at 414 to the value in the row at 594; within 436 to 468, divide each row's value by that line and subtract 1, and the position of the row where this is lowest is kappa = 438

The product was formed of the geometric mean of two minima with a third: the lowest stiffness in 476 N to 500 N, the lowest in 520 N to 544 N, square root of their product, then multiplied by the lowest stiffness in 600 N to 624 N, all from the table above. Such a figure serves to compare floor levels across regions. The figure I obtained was 70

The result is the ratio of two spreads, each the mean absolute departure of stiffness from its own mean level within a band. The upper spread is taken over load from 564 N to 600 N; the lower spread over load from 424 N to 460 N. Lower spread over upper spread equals 0.16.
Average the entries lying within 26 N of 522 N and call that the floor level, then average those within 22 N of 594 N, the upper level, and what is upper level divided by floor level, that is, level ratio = 0.90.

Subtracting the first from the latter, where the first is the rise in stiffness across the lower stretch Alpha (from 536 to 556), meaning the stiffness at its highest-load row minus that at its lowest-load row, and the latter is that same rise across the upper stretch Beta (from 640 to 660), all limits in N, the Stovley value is 0.7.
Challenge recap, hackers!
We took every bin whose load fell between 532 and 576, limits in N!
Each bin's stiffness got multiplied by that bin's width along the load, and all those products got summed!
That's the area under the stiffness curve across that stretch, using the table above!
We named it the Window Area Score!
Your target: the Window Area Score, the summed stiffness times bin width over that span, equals 396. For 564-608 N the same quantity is 355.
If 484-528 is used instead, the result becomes 392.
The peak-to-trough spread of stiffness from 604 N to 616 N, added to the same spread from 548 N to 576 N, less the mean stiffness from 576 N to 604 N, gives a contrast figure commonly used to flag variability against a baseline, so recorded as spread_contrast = -5.9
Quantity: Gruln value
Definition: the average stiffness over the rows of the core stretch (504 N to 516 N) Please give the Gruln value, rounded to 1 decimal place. 8.8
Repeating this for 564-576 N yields 9.0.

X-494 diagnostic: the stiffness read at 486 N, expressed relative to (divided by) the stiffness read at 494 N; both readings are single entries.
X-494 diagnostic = 1.00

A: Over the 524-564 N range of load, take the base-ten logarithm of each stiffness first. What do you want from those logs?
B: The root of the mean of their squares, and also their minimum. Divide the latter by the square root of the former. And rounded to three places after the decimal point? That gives 0.959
